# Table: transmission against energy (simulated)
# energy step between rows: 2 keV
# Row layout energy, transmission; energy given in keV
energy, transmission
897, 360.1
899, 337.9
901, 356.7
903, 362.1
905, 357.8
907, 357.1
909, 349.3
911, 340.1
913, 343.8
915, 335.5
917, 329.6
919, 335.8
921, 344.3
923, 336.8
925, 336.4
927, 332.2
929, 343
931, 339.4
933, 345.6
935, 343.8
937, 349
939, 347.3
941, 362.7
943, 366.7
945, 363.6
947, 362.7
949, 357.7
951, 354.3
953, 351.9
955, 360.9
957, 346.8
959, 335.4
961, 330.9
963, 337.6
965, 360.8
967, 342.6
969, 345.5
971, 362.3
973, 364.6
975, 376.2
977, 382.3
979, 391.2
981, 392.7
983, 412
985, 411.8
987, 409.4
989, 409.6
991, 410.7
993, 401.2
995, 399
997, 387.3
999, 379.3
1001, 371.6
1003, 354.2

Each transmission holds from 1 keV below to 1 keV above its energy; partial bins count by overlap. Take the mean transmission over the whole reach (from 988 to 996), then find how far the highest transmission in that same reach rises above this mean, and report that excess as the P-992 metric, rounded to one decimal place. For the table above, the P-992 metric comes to 5.6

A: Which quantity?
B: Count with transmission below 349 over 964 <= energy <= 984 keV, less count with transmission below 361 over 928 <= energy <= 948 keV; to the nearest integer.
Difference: -4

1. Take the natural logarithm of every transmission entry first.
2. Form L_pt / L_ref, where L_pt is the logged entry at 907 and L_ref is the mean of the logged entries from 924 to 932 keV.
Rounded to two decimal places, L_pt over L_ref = 1.01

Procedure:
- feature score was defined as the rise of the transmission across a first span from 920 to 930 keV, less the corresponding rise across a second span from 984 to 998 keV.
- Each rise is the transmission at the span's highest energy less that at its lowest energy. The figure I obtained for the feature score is 23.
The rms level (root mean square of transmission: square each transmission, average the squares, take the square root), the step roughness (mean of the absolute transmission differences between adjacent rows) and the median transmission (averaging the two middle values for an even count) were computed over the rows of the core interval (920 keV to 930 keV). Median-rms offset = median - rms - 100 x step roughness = -574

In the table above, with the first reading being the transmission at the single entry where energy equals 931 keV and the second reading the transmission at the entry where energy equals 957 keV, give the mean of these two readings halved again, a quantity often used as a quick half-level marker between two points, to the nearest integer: 172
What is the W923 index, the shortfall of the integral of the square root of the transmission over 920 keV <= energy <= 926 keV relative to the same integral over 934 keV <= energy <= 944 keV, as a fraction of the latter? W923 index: 0.41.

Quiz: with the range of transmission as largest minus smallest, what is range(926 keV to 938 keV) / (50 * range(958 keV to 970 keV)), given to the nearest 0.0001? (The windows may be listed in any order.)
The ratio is 0.0112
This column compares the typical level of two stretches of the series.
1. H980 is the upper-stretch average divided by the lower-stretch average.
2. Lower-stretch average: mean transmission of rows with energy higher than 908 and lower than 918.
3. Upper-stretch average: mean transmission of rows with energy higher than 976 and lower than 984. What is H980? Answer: 1.16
